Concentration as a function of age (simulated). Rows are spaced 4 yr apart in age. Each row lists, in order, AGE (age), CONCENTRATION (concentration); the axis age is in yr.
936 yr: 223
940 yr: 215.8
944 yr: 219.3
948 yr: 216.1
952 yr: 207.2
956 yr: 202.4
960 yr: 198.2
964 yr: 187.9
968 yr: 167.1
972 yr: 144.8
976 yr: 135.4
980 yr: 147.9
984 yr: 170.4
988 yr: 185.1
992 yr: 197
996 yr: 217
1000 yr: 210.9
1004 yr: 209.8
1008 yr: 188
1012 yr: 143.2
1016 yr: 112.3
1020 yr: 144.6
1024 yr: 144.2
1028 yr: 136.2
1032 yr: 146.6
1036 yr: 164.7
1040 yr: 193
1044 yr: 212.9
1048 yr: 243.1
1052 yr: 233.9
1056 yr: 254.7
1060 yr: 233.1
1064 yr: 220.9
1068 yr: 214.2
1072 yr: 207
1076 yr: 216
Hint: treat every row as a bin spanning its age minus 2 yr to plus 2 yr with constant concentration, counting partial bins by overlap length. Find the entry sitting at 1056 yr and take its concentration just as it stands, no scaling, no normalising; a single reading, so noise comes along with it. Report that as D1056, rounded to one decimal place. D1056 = 254.7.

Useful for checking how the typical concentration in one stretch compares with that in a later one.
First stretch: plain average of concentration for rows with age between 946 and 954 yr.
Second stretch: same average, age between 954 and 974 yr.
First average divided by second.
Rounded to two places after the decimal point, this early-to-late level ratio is 1.18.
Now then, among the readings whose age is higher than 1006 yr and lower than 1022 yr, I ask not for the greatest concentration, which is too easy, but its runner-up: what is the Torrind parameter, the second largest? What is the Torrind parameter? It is 144.6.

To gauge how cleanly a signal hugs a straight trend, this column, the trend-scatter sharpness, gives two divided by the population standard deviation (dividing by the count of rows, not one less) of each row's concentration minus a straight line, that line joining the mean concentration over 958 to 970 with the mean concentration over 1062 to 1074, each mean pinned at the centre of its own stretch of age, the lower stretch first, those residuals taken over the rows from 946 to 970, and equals 0.11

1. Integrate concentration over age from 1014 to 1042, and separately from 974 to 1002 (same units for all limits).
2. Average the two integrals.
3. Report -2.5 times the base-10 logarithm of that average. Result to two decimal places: -9.16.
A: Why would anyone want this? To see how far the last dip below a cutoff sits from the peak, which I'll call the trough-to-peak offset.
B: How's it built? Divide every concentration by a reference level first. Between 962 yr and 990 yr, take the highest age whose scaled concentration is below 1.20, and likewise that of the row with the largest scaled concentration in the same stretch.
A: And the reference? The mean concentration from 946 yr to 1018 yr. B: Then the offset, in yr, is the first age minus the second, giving 24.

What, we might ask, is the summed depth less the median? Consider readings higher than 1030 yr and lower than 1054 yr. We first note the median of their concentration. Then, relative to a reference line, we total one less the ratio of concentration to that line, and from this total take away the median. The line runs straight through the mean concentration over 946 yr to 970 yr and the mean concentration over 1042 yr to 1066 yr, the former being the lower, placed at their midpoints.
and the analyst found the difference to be -202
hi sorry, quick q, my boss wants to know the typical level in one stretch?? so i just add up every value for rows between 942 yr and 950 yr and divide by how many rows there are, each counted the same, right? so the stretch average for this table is 218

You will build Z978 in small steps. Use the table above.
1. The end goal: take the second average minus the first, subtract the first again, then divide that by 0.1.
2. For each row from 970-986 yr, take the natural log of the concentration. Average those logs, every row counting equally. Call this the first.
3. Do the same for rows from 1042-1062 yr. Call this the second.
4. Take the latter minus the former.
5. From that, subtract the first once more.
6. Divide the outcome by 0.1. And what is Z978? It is -45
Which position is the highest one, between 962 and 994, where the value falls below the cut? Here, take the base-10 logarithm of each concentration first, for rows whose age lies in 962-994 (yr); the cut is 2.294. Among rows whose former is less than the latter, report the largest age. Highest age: 988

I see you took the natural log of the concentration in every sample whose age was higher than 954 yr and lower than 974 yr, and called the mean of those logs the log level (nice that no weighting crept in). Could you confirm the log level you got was 5.19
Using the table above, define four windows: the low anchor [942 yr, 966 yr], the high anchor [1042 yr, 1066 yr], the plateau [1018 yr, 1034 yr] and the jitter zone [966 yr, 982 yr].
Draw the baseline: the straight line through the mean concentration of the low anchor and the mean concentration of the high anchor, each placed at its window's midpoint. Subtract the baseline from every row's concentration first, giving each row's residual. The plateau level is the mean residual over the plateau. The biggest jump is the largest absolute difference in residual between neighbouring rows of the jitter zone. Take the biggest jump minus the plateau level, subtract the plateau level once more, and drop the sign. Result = 188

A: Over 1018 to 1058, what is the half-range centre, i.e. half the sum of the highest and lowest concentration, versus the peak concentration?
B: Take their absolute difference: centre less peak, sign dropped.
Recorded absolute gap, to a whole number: 59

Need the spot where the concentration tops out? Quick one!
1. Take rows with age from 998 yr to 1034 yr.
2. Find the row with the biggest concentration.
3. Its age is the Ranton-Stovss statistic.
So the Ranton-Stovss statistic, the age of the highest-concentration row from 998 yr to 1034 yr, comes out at 1000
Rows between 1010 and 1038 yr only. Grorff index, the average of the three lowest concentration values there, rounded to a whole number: 131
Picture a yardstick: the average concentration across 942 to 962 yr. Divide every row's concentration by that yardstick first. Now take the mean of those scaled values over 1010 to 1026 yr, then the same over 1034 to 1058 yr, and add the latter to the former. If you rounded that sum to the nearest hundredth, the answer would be 1.69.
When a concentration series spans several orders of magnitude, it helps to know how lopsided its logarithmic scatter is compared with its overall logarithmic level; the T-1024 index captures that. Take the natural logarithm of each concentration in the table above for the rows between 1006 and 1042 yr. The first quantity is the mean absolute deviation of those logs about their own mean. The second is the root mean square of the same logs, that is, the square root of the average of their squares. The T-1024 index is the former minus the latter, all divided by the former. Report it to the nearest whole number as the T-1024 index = -39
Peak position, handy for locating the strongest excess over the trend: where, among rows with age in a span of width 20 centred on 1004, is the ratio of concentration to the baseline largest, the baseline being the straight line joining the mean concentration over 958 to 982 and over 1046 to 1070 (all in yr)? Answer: 996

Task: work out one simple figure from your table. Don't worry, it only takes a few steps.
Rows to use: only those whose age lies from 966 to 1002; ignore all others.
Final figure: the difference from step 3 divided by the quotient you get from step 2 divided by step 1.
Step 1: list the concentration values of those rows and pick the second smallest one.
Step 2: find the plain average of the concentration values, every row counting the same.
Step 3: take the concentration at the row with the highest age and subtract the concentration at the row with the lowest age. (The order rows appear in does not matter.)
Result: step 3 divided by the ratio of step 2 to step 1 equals 36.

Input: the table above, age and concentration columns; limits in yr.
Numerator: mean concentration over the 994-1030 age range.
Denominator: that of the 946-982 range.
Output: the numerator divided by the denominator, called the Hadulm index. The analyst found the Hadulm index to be 0.94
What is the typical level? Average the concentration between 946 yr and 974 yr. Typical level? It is 189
